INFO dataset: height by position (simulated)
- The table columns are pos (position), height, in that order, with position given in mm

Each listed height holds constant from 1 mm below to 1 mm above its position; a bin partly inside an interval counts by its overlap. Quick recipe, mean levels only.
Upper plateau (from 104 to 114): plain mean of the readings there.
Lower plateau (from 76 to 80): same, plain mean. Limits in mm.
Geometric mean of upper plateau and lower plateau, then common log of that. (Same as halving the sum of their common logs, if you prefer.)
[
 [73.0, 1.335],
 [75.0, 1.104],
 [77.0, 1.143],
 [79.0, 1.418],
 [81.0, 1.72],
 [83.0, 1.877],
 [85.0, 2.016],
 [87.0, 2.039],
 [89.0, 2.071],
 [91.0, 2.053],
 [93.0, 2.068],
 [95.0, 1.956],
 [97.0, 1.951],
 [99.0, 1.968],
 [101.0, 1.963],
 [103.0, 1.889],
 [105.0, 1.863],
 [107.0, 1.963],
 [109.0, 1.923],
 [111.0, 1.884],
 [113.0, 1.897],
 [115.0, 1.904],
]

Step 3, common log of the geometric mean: 0.194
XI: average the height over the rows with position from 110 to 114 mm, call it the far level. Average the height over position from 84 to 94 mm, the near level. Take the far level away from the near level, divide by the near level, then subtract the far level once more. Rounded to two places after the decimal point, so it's -1.81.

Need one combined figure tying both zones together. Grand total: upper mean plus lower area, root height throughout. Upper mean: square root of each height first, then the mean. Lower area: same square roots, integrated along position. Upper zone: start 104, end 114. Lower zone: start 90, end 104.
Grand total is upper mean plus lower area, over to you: 21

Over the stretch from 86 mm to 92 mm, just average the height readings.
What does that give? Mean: 2.05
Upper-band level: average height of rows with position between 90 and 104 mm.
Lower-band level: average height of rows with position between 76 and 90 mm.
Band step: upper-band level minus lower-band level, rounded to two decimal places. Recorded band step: 0.22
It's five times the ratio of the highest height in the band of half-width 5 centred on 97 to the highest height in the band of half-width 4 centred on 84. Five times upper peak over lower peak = 5.07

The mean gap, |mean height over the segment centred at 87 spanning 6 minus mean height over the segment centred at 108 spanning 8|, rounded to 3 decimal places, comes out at 0.134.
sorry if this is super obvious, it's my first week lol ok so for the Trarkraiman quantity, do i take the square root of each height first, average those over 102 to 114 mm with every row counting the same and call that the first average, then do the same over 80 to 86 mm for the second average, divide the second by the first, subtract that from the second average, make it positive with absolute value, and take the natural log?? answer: -0.98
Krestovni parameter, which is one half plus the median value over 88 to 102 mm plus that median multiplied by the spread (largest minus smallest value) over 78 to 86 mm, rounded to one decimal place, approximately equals 3.6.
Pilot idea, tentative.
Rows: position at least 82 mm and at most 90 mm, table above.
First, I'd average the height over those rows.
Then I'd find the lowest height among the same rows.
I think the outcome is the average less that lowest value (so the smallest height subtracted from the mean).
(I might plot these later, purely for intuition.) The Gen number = 0.12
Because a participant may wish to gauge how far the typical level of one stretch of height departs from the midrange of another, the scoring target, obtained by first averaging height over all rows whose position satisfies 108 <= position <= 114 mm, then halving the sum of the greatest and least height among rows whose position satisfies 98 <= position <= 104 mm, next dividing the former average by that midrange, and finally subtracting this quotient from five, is 4.01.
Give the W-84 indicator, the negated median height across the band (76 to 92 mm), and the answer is -1.95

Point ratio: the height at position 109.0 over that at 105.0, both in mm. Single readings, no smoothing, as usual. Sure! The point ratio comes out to 1.03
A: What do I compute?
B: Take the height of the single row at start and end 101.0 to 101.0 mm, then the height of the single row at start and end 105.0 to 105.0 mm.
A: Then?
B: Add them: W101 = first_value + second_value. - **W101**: 3.83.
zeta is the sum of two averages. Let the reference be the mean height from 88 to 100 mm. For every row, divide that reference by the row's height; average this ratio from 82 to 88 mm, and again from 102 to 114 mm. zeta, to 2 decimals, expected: 2.08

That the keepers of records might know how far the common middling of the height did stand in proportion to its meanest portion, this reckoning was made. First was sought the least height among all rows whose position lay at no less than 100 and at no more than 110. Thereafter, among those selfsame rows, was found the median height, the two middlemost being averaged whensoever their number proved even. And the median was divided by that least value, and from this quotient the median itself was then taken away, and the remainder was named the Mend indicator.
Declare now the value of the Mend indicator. -0.89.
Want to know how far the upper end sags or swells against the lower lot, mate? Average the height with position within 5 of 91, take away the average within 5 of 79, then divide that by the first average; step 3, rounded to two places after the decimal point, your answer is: 0.29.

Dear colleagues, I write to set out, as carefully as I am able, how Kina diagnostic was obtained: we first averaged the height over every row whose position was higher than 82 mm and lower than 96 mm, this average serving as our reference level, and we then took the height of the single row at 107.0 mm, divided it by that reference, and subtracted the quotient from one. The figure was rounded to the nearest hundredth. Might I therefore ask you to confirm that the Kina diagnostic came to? 0.02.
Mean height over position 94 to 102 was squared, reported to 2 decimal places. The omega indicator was 3.84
